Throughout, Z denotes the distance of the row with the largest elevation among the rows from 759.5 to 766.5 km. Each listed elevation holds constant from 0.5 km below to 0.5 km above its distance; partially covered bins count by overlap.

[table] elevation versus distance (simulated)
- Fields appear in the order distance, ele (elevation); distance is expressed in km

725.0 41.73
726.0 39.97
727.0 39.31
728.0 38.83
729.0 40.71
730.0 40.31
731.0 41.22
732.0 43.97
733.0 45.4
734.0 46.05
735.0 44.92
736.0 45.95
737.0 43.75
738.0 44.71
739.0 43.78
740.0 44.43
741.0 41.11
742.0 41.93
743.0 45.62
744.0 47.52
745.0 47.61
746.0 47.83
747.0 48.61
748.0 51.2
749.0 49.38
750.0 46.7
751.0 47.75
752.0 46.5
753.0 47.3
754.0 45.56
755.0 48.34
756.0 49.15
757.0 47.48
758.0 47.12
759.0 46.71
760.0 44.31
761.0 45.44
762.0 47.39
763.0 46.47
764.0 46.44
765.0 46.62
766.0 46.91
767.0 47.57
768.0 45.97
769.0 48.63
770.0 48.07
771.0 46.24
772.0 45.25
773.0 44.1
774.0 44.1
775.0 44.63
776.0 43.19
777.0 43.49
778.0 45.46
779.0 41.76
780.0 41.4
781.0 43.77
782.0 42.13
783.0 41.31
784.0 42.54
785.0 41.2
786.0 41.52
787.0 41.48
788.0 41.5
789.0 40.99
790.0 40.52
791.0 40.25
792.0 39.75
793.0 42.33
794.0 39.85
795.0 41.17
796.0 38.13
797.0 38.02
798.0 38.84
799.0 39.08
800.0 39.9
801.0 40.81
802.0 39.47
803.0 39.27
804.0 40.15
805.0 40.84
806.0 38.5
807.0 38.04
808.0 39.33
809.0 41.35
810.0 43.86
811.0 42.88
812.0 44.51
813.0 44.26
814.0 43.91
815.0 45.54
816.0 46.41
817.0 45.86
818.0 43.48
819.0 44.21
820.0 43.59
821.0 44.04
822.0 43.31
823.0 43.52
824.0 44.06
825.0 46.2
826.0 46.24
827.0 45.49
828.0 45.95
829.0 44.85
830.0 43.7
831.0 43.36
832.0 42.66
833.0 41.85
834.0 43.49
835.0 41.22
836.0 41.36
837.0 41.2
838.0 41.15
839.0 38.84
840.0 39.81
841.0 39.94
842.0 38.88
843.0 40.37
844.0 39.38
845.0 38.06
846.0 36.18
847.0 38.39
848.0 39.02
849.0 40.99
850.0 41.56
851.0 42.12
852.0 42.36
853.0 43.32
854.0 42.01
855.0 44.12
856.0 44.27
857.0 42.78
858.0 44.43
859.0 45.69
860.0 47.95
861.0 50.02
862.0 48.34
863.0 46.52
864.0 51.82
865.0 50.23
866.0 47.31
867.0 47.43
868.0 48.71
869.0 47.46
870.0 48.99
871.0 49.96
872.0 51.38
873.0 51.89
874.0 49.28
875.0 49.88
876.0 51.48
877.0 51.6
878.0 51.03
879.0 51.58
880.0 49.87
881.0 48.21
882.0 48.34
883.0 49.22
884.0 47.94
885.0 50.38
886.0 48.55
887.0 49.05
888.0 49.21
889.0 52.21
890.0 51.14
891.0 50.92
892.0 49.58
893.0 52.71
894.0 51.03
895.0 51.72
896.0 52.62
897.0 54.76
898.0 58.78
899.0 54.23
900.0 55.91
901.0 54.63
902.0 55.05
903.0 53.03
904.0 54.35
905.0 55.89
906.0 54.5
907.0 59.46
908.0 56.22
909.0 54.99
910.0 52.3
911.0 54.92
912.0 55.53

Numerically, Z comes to 762.0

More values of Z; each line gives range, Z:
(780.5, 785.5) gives 781.0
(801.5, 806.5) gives 805.0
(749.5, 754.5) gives 751.0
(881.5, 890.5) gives 889.0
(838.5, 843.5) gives 843.0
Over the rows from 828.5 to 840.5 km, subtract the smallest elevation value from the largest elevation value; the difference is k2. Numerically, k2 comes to 6.0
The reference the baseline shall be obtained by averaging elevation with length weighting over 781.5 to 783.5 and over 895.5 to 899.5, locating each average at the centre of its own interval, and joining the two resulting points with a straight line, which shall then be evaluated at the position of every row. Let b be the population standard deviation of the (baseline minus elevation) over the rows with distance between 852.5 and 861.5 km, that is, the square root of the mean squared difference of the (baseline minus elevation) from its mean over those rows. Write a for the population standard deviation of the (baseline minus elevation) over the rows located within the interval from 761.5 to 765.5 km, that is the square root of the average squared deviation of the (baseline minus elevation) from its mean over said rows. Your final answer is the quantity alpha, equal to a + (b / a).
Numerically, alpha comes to 5.0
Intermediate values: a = 0.48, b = 2.2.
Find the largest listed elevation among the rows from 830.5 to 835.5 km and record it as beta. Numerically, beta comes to 43.49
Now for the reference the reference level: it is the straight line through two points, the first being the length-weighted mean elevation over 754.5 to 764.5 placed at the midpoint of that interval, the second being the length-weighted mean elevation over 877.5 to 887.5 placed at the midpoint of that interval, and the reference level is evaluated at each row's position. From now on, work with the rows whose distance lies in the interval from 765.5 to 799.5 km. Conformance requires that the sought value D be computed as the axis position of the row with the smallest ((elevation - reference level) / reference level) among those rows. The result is 797.0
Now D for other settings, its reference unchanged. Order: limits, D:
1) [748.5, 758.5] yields 754.0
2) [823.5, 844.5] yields 842.0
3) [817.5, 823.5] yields 822.0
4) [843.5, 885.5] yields 846.0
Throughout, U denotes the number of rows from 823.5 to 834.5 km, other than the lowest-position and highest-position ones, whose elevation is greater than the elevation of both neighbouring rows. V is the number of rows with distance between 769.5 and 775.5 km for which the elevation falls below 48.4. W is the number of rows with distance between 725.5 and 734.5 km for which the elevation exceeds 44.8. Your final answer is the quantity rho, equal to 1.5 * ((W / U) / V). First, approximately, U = 2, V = 6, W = 2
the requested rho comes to 0.25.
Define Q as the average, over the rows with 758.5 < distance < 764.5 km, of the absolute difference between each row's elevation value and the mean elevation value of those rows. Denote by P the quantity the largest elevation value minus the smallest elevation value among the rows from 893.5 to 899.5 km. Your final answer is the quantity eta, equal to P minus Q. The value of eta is 6.9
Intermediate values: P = 8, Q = 0.8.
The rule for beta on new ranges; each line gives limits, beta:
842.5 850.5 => 41.56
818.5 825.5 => 46.2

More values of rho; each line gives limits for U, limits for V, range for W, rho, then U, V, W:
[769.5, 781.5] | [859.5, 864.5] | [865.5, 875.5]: 2.50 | 2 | 3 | 10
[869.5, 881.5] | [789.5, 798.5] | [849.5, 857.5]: 0.00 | 3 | 9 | 0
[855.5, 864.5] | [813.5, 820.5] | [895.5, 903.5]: 1.71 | 1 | 7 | 8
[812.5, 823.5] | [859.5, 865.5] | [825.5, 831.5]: 0.67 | 3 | 3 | 4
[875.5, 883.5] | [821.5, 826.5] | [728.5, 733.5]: 0.15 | 2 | 5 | 1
